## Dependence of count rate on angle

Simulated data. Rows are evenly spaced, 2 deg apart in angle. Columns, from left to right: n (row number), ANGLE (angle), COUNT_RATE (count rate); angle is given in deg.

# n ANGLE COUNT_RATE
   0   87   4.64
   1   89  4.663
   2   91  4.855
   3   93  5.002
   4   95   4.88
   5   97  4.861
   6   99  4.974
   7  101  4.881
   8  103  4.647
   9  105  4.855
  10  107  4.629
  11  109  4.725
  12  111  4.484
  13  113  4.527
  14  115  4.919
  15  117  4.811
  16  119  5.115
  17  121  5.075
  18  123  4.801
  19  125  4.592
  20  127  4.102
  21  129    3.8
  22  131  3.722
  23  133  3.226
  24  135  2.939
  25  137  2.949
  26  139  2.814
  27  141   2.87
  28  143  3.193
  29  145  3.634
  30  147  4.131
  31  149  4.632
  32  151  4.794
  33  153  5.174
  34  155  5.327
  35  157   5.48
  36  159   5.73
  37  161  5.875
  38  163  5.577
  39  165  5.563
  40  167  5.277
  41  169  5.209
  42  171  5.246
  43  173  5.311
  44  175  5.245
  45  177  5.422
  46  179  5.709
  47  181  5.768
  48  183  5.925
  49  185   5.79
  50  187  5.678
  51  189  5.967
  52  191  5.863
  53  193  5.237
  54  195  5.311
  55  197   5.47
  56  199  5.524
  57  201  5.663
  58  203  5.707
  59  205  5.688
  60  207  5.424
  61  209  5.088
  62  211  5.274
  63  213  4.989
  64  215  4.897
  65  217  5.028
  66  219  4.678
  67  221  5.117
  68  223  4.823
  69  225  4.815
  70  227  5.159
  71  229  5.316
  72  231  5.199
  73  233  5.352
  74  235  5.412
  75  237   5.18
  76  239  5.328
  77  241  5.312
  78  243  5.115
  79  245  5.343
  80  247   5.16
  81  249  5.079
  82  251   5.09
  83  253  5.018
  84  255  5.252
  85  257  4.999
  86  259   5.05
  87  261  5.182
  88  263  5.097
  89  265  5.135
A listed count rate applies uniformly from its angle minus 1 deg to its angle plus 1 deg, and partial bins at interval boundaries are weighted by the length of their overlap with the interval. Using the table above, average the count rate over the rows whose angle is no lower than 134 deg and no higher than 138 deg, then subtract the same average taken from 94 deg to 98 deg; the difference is -1.9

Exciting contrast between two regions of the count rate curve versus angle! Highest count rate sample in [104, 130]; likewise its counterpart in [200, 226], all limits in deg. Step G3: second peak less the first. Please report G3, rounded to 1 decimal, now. 0.6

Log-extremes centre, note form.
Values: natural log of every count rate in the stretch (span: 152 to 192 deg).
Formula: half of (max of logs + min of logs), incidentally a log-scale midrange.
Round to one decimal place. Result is 1.7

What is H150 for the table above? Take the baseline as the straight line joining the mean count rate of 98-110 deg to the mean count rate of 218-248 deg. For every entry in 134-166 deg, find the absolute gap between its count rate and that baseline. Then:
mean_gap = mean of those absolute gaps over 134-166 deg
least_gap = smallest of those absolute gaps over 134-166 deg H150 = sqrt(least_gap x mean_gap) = 0.36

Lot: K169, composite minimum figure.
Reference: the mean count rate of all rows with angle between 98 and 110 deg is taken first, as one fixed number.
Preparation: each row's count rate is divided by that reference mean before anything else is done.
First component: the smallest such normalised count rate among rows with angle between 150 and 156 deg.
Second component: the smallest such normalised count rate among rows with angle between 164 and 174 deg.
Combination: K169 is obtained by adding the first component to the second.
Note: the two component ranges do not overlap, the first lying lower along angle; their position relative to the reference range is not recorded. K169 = 2.09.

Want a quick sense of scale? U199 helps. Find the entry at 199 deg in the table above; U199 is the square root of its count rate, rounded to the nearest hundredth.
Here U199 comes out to 2.35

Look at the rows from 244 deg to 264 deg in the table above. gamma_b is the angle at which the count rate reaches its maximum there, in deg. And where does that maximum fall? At 245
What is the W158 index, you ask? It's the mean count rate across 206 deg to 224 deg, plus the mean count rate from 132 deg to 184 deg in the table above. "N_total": 9.8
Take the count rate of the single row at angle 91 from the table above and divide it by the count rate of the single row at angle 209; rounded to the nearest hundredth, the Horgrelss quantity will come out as 0.95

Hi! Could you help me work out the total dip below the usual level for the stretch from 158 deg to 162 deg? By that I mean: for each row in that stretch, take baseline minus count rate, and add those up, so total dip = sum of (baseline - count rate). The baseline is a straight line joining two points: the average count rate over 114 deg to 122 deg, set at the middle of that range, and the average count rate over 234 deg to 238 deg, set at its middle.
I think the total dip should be -1.42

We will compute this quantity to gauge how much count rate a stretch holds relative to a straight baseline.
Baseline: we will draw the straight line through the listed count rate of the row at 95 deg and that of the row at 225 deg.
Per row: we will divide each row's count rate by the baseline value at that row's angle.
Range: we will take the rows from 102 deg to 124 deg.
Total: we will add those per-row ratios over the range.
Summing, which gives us 11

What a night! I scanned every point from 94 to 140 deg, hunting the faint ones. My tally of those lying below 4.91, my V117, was 19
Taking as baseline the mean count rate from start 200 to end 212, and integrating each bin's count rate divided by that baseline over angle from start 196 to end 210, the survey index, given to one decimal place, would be 14.1 deg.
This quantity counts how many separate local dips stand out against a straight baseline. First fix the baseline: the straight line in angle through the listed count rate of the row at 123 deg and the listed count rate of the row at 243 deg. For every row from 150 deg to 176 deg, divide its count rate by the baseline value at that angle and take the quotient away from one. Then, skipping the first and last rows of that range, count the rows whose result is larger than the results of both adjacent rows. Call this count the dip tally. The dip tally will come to 1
